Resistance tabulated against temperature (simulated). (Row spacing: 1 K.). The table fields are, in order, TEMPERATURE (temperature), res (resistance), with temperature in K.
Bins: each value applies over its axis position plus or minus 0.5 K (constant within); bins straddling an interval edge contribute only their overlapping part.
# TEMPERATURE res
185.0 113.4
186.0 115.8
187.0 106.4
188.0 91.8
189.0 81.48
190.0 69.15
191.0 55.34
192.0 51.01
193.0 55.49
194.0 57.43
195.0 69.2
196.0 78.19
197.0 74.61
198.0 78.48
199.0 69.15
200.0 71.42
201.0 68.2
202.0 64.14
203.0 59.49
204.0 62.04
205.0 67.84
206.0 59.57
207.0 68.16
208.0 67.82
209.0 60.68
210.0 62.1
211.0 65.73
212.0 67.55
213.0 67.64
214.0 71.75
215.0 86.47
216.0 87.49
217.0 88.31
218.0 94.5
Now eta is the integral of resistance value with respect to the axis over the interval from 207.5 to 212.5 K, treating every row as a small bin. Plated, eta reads 324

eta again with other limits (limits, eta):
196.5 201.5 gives 362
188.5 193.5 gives 312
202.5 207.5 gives 317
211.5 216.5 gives 381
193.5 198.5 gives 358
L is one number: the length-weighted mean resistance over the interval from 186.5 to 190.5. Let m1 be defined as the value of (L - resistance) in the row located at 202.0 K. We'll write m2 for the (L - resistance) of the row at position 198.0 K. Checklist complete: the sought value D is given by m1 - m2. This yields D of 14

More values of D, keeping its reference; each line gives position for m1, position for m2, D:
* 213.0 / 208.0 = 0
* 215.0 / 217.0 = 2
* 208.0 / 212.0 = 0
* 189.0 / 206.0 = -22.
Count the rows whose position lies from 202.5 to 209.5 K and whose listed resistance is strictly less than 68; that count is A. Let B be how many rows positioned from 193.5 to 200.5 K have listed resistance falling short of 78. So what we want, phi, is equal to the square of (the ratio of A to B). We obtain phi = 1.4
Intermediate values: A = 6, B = 5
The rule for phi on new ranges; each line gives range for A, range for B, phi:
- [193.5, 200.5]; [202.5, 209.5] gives 0.0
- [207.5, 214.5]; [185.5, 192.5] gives 4.0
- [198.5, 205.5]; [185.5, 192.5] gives 1.8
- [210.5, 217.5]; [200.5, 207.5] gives 0.2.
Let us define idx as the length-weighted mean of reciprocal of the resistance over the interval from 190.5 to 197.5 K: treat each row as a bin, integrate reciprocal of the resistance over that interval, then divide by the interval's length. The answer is 0.0163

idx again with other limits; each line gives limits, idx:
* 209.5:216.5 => 0.0140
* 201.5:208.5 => 0.0156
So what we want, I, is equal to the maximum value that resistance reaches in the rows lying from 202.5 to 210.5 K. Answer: 68.16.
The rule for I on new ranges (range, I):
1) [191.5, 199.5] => 78.48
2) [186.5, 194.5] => 106.4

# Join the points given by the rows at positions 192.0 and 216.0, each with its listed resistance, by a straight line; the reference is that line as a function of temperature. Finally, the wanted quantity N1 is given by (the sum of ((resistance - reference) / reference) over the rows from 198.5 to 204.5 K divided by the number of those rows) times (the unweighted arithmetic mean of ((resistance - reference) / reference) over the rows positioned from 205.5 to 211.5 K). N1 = -0.001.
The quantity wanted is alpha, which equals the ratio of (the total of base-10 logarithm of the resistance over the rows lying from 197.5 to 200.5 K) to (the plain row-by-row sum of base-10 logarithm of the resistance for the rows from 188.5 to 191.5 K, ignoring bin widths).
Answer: 1.02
